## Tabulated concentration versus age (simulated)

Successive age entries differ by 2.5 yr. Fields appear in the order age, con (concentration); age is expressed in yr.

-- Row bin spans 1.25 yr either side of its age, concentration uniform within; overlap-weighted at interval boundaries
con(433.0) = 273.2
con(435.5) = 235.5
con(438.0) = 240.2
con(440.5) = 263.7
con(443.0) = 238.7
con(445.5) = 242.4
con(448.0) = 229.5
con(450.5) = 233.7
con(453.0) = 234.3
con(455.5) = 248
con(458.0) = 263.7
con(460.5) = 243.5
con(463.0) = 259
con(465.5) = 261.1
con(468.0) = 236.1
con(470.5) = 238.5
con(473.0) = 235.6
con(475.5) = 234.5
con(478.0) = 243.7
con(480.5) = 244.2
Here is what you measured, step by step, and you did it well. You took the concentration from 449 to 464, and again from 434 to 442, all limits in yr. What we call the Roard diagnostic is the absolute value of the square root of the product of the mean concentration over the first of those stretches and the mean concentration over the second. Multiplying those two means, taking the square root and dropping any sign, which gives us 247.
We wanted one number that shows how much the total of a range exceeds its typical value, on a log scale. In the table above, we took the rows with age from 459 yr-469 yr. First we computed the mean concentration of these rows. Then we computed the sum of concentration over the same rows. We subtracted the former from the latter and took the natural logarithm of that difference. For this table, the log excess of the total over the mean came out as 6.6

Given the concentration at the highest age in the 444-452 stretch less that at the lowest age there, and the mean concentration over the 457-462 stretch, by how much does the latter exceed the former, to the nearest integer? 262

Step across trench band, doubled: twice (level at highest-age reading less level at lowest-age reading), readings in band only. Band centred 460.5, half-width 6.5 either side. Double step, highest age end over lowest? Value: 26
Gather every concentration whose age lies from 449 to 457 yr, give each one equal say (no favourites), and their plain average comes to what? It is 239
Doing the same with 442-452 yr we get 236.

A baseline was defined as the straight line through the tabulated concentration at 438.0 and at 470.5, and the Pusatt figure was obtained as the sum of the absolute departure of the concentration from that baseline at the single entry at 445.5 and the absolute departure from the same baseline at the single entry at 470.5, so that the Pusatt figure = 3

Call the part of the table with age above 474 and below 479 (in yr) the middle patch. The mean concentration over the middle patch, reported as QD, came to 239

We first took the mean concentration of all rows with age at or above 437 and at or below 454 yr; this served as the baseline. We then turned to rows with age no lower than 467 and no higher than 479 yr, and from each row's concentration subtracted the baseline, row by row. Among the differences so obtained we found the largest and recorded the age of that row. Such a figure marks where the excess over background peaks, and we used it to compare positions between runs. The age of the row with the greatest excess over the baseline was 478.0 yr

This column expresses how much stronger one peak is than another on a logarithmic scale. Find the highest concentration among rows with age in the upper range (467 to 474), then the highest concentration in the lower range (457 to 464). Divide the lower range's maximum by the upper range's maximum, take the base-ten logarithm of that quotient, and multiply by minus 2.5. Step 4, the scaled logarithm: -0.11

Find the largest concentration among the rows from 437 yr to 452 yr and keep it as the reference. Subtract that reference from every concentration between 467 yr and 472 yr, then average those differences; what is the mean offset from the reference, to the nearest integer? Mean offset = -26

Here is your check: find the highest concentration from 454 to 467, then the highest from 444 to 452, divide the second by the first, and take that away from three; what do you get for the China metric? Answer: 2.08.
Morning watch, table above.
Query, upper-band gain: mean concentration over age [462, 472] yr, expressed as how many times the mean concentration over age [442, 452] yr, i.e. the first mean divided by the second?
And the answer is 1.05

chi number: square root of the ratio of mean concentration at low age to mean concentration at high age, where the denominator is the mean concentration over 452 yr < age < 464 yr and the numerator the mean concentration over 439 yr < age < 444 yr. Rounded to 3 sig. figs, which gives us 1.00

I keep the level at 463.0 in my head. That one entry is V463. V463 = 259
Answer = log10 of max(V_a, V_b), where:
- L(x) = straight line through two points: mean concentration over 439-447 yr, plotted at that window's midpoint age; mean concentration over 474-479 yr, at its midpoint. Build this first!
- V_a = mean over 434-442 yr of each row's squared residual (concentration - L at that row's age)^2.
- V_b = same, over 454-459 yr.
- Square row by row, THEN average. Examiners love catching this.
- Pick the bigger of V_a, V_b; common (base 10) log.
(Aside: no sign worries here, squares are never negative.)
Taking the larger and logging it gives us 2.29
